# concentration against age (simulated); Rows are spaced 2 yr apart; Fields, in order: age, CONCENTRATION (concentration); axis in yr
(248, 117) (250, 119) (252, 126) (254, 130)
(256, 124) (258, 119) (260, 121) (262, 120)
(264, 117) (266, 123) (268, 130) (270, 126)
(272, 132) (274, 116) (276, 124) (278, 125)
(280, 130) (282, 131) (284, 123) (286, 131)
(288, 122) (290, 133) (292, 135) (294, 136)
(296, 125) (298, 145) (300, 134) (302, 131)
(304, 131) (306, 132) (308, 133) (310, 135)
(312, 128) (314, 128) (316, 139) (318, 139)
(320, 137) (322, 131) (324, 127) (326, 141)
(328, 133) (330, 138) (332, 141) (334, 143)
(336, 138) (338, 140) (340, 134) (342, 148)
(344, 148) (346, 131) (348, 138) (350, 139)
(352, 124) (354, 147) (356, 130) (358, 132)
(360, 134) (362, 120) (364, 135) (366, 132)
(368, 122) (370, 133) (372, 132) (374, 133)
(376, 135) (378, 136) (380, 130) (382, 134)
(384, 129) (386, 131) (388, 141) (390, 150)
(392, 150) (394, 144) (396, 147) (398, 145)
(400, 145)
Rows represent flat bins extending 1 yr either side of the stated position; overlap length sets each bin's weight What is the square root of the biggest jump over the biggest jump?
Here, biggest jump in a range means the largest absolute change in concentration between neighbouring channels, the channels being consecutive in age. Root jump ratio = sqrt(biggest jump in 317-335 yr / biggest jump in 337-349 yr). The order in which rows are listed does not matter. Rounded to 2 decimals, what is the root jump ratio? 0.91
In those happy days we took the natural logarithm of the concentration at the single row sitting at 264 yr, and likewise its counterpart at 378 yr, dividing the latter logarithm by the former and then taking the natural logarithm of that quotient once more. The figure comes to 0.031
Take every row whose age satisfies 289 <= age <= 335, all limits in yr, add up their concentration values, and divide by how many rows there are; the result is 135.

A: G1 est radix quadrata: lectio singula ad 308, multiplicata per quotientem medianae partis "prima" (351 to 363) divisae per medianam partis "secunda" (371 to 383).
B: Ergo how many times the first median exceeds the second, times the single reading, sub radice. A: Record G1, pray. 11.4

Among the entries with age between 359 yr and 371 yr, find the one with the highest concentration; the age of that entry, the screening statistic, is 364 yr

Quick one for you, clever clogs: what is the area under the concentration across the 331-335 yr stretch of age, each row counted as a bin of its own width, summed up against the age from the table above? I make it 568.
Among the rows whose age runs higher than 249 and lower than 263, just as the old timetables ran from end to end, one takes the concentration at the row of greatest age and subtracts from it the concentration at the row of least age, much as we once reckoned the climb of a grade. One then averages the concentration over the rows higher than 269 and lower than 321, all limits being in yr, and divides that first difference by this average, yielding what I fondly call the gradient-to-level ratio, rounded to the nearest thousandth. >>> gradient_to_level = 0.008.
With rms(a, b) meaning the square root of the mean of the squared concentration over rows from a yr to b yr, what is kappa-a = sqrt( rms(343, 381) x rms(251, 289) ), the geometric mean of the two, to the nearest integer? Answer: 129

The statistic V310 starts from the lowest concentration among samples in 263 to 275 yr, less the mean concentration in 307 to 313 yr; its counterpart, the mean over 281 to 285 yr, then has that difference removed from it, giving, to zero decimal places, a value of 143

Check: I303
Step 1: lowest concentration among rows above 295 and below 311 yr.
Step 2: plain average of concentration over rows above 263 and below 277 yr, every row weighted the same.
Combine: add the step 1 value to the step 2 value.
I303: 249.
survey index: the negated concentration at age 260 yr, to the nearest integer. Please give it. -121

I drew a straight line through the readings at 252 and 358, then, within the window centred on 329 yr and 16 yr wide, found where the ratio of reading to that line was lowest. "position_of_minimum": 324 yr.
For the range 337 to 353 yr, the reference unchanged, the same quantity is 352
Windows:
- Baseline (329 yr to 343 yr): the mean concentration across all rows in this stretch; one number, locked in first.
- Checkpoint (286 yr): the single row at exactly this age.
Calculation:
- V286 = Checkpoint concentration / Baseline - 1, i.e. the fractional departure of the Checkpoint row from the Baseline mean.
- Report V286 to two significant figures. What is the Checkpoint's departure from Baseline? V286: -0.066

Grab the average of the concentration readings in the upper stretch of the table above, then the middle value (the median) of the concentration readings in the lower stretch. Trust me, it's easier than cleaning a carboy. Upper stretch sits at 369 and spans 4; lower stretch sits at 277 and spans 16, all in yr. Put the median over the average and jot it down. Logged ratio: 0.98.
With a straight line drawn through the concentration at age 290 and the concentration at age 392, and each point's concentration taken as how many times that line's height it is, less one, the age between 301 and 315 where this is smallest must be 314 yr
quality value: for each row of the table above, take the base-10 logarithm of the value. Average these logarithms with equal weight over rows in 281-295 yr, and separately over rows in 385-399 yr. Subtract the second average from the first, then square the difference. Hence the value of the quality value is 0.0019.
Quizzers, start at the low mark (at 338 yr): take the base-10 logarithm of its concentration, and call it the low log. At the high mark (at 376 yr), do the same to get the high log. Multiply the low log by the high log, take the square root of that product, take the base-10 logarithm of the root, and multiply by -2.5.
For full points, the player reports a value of -0.825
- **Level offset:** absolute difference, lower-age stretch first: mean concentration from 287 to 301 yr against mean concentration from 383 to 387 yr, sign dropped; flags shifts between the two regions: 2.9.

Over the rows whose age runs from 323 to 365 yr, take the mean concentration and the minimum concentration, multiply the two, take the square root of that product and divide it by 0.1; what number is 1279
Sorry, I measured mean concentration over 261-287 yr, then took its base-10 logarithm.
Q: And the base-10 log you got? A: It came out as 2.10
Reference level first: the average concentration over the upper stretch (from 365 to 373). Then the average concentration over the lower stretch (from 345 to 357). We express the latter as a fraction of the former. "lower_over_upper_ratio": 1.04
